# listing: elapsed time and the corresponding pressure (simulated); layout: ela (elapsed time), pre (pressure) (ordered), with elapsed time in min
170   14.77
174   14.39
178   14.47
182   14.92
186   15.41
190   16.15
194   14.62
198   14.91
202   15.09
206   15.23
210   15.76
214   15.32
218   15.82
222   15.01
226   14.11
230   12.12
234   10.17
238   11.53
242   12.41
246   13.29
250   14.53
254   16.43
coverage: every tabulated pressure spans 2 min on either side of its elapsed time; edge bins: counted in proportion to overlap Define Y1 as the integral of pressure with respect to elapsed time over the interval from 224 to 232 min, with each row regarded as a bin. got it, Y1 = 105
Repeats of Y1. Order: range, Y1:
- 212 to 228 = 241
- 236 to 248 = 149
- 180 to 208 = 425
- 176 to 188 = 179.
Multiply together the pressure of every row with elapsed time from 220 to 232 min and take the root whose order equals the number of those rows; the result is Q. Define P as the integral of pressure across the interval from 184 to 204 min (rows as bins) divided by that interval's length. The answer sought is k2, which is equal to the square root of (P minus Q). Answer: 1.2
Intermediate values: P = 15.2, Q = 13.7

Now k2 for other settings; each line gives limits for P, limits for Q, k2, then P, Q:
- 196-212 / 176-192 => 0.2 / 15.2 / 15.2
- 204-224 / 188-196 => 0.2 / 15.4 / 15.4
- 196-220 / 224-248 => 1.8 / 15.4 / 12.2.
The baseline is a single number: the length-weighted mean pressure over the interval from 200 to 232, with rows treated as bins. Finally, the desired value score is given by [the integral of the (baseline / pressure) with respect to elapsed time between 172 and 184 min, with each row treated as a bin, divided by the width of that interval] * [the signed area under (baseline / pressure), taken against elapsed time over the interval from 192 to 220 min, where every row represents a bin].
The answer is 28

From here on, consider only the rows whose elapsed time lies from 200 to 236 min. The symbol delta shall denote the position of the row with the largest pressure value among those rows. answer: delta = 218 min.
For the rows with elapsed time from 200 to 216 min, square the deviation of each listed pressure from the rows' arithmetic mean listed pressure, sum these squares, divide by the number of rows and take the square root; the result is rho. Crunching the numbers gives 0.3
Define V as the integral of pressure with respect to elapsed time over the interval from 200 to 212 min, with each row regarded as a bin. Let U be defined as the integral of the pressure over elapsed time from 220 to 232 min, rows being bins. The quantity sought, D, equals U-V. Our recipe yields -19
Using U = 165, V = 184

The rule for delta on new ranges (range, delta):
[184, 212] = 190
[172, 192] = 190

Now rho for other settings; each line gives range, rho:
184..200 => 0.6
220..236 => 1.9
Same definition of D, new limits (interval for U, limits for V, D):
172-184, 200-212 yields -9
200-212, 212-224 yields 0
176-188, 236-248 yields 30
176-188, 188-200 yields -4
